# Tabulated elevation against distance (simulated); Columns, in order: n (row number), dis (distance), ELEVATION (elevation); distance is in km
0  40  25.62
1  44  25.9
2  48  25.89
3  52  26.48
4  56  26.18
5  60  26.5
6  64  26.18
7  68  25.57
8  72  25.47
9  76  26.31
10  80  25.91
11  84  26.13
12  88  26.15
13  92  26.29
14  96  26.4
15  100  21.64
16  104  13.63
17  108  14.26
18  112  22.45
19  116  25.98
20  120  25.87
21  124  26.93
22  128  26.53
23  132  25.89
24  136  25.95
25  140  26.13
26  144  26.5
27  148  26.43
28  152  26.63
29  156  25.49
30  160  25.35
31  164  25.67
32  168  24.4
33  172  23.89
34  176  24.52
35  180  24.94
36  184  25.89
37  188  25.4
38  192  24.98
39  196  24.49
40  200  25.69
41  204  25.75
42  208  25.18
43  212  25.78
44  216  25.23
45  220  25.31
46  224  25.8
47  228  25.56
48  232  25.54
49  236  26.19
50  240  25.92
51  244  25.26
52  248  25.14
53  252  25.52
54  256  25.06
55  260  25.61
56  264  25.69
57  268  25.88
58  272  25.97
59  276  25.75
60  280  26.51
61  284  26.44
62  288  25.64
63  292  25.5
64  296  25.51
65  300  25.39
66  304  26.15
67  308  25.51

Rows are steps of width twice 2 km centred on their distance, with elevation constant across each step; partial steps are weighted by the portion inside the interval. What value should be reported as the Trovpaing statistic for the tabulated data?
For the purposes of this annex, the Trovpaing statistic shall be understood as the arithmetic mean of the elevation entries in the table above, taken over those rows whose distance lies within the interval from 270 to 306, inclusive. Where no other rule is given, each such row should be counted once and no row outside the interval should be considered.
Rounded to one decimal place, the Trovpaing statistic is 25.9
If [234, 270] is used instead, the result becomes 25.6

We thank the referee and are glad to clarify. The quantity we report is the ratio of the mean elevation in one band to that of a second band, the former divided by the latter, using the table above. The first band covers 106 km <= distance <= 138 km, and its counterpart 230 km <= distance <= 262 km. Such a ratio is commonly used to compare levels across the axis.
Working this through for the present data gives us 0.95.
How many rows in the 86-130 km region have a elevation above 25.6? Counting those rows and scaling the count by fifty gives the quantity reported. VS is 350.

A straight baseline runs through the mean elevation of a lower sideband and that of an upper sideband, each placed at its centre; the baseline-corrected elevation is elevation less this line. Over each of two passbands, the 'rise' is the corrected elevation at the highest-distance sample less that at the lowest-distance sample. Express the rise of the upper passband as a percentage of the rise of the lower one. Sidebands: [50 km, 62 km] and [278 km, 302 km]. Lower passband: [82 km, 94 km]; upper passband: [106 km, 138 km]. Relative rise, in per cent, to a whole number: 6569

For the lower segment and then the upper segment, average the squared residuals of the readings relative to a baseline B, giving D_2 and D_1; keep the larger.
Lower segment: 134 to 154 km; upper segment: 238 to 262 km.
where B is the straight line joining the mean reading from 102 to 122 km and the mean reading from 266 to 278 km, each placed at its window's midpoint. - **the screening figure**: 23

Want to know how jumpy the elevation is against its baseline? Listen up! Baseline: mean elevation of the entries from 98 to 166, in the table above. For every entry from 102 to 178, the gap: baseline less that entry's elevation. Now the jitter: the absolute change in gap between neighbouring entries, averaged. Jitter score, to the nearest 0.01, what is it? 1.08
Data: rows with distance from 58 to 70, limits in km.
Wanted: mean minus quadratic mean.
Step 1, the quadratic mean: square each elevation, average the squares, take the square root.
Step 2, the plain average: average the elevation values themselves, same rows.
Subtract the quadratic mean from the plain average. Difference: -0.0029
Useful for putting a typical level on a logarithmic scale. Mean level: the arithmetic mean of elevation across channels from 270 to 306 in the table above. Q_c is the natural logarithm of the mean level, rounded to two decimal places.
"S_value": 3.25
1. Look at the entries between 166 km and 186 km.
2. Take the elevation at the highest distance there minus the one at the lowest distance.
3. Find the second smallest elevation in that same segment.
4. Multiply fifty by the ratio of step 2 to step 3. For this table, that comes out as 3.1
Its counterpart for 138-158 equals -1.2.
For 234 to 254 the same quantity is -1.3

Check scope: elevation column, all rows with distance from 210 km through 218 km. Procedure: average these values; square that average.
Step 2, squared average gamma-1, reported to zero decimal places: 651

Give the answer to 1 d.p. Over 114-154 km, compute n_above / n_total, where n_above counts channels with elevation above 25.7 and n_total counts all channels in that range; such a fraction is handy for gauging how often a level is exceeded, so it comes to 1.0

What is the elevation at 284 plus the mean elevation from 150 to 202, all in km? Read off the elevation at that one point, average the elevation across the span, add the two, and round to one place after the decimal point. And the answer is 51.6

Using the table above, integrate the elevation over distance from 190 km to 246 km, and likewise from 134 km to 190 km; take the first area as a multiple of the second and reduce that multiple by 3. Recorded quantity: -2.00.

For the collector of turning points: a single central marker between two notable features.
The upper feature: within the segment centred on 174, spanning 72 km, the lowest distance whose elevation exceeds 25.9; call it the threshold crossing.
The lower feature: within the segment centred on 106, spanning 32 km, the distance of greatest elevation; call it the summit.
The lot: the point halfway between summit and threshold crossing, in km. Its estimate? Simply 118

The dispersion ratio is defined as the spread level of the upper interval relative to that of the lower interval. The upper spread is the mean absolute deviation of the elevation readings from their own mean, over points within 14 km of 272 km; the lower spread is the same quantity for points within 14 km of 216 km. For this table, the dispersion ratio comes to 1.20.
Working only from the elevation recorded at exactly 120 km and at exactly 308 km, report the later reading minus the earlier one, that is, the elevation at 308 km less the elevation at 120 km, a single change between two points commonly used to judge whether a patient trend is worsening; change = -0.36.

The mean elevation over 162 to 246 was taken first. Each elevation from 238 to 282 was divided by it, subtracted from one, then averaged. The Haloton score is -0.014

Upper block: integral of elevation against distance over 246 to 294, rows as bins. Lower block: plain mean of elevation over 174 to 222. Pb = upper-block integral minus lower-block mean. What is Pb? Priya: 1210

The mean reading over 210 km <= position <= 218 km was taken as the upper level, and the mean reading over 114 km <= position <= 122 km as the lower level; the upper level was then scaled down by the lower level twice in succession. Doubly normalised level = 0.0379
